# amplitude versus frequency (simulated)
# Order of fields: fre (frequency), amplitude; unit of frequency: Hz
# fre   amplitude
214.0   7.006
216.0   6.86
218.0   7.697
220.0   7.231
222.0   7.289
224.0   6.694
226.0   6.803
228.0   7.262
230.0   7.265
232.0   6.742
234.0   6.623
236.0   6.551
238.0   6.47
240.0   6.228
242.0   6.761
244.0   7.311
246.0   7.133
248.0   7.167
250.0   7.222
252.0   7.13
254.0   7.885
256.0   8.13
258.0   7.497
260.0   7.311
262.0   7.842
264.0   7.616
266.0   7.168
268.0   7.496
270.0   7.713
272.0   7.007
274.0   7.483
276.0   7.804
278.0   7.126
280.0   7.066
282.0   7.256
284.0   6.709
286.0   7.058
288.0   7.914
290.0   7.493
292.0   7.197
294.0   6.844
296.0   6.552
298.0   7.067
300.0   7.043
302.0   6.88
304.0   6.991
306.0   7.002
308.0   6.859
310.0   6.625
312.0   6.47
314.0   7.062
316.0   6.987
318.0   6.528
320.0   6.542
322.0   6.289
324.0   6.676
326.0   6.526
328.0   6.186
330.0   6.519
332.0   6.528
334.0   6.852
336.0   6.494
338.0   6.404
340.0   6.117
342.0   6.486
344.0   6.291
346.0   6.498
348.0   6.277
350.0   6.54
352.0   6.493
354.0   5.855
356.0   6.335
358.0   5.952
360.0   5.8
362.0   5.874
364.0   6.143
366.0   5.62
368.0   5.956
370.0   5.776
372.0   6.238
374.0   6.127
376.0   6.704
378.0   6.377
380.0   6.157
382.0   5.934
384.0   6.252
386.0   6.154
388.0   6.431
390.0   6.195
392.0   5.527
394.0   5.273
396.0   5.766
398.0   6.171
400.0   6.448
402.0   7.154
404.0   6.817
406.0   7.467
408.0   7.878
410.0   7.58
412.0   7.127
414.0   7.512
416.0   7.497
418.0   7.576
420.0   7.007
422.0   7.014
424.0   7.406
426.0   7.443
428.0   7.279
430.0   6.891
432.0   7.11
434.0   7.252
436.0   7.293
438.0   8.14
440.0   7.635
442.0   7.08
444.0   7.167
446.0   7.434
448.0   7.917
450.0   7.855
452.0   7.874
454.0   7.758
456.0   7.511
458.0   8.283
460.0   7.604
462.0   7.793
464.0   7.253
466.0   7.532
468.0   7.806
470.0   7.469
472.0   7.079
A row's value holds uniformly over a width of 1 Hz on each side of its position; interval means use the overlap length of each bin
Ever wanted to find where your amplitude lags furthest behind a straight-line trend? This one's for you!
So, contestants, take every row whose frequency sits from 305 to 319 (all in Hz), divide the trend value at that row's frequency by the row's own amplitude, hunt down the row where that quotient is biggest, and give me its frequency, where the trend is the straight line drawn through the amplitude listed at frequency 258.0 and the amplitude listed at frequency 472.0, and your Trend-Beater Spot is 312.0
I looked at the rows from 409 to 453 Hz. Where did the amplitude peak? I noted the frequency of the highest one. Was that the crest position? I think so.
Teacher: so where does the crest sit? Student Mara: 438.0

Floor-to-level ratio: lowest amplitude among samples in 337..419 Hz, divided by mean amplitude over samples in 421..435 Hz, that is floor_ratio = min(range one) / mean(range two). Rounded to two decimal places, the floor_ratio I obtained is 0.73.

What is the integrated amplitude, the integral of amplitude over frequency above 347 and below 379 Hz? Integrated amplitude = 196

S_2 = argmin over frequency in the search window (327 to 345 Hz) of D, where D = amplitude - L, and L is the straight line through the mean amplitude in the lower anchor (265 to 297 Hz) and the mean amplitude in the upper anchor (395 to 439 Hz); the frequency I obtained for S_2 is 340.0 Hz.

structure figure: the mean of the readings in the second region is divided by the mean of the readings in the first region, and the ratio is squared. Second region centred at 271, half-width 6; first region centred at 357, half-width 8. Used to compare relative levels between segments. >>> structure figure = 1.48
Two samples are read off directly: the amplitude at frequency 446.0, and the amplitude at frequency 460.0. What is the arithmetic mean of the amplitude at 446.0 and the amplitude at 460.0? 7.5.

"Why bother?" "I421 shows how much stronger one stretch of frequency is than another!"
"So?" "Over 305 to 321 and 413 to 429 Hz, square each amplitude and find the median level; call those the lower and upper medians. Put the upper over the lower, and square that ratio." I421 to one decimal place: 1.5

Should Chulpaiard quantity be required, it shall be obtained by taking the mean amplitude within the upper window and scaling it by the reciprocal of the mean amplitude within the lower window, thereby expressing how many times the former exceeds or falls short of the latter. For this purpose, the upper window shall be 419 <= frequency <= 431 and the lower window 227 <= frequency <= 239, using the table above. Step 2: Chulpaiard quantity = 1.05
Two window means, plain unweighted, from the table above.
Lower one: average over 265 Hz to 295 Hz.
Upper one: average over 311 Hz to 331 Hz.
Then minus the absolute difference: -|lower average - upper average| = -0.71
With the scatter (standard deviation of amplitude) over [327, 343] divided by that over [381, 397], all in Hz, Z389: 0.57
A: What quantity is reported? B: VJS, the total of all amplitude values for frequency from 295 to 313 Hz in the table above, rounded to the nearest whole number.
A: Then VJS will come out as 61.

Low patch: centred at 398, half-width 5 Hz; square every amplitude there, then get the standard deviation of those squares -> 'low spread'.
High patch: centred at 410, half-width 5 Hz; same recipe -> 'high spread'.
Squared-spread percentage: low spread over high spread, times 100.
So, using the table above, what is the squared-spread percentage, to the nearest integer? 219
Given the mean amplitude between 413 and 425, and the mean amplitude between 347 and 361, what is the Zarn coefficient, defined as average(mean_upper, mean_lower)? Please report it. 6.8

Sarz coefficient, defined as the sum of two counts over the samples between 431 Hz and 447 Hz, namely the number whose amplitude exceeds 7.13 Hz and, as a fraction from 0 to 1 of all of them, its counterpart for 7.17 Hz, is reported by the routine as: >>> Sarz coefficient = 7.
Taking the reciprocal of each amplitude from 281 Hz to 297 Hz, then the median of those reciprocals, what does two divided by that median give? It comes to 14.3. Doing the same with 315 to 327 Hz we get 13.1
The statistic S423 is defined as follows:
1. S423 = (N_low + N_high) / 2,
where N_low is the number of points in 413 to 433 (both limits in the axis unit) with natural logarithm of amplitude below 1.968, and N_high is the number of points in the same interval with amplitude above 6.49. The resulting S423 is 7.0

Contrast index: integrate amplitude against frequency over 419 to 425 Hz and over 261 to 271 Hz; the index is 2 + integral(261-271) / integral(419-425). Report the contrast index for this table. 3.8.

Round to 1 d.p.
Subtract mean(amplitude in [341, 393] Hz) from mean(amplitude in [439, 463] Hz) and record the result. 1.5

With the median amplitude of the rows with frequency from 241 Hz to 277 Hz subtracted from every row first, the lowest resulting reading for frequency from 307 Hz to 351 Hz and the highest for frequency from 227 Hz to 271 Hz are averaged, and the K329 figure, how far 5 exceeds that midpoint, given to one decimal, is 5.3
